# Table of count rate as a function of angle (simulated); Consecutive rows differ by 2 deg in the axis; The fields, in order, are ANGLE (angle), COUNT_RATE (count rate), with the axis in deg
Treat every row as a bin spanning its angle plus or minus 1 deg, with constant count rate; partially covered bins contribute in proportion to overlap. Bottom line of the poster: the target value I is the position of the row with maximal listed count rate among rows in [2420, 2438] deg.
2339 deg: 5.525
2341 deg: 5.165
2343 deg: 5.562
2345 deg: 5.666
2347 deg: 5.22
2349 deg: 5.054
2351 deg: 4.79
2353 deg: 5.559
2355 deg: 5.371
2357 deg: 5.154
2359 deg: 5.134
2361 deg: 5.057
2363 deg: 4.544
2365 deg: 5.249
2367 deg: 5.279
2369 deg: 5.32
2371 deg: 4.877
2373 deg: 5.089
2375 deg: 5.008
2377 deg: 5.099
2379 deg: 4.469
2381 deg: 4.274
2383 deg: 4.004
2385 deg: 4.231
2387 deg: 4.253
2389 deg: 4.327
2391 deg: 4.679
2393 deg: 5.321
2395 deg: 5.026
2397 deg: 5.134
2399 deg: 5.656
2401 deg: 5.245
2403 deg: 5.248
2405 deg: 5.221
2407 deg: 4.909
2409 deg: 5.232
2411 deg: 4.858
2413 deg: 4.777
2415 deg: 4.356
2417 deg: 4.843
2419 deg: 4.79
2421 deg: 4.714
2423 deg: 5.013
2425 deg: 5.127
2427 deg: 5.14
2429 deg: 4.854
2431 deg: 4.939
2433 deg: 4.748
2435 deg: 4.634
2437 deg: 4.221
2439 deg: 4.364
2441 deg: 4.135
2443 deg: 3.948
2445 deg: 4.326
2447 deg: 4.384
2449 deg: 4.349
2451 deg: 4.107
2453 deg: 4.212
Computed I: 2427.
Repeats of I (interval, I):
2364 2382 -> 2369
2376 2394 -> 2393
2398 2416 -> 2399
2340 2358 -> 2345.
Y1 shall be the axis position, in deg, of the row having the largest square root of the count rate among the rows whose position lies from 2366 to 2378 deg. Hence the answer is 2369 deg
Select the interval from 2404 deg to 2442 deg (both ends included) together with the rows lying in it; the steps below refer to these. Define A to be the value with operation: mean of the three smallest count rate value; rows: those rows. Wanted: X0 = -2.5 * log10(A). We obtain -1.57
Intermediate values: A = 4.24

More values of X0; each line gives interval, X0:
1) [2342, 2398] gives -1.55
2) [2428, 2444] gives -1.53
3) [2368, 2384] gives -1.57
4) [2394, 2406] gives -1.77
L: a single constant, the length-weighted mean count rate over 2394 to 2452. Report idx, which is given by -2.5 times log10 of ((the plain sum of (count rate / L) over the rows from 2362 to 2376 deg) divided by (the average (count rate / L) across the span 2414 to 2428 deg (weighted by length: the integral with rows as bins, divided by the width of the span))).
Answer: -2.16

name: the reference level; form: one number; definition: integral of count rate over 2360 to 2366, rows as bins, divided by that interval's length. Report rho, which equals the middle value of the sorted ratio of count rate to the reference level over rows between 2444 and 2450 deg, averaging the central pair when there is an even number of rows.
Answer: 0.88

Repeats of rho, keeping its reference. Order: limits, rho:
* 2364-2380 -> 1.03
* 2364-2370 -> 1.07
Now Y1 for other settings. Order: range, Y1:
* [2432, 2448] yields 2433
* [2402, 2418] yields 2403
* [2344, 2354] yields 2345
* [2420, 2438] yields 2427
